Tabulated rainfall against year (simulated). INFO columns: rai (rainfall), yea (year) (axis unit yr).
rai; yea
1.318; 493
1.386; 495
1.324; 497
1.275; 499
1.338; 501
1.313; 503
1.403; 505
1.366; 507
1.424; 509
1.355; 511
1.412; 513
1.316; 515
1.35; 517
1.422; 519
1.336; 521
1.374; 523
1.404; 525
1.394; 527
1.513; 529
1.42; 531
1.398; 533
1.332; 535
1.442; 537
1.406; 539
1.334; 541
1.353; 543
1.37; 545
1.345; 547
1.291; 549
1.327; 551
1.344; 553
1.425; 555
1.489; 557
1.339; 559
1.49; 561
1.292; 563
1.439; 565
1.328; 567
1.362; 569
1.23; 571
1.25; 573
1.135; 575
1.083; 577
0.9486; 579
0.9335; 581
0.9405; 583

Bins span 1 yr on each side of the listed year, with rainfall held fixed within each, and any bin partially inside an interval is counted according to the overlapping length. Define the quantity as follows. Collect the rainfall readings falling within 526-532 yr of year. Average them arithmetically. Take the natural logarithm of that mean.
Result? 0.366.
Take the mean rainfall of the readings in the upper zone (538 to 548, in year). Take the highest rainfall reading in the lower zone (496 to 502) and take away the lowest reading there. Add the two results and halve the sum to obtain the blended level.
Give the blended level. 0.71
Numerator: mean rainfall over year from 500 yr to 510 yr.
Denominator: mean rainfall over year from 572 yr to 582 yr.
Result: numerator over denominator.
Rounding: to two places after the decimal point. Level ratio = 1.28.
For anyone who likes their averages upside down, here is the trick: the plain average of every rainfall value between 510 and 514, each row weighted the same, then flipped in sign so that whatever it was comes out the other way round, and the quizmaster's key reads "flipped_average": -1.38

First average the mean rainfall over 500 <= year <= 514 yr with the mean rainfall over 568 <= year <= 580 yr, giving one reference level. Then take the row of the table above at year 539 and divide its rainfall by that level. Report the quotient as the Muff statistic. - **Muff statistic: 1.11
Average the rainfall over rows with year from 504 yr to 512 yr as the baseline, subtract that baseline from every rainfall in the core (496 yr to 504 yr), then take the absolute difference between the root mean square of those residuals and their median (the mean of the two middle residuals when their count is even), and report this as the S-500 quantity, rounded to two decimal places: 0.15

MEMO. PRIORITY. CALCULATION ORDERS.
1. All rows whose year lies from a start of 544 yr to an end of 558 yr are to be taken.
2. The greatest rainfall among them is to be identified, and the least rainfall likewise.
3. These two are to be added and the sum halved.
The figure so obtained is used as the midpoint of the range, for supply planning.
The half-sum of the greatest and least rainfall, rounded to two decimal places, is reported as 1.39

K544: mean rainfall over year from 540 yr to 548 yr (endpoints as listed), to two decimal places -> 1.35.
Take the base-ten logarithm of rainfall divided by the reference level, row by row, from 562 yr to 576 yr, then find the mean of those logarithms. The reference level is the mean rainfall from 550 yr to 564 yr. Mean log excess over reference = -0.032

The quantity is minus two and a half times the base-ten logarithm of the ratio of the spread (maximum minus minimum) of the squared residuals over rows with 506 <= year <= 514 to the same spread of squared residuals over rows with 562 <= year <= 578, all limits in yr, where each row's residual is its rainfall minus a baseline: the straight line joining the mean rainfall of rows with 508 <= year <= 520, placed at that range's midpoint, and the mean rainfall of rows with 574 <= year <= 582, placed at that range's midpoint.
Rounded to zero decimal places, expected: 4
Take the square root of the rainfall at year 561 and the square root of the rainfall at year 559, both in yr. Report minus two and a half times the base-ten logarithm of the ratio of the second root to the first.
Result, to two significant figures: 0.058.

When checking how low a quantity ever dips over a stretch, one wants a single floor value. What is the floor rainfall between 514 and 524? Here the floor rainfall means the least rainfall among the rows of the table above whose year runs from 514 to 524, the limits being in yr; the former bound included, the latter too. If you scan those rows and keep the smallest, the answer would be 1.316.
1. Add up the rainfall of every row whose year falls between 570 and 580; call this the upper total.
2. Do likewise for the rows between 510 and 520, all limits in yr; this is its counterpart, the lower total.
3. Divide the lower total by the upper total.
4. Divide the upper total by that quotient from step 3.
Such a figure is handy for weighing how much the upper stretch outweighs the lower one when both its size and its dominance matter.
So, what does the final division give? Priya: 4.65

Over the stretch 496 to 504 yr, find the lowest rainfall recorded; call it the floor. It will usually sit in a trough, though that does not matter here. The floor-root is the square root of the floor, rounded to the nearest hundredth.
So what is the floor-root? 1.13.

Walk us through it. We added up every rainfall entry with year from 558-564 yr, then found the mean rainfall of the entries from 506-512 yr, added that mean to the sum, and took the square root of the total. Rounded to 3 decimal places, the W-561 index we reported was 2.346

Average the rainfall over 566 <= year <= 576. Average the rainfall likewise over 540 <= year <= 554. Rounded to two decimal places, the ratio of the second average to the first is 1.06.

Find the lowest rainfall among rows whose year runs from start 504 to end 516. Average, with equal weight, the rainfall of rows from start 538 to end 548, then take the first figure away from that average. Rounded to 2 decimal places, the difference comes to 0.05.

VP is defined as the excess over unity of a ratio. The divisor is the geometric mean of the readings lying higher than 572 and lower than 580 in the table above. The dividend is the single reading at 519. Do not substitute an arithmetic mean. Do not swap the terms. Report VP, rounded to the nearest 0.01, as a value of 0.29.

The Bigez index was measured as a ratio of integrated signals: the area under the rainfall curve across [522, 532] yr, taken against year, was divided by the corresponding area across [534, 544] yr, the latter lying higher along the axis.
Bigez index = 1.03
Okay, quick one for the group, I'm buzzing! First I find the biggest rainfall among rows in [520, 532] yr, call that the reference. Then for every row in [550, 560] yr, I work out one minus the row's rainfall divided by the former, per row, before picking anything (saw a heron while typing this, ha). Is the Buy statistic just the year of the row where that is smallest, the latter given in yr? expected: 557 yr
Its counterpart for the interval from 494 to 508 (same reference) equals 505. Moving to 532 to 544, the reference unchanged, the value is 537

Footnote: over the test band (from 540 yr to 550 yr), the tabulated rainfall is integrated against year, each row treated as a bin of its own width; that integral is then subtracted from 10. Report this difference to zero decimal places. -3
